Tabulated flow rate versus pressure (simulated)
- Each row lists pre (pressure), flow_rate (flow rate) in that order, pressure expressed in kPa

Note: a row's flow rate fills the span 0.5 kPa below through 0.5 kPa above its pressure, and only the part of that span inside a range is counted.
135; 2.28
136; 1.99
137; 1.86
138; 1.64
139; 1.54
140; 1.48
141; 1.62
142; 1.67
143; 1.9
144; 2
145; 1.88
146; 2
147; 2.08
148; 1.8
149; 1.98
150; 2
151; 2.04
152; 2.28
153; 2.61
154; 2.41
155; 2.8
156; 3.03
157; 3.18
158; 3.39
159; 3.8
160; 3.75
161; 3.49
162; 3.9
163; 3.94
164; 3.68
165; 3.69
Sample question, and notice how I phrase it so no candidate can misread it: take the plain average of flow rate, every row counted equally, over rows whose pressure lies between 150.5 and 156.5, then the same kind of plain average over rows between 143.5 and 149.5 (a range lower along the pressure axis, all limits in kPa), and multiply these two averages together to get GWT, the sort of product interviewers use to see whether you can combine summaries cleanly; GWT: 4.9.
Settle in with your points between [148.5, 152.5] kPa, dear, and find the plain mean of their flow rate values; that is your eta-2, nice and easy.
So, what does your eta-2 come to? 2.1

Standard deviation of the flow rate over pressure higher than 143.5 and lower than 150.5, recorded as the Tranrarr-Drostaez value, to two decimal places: 0.09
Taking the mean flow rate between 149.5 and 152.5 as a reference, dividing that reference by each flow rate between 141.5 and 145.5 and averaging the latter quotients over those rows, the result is 1.1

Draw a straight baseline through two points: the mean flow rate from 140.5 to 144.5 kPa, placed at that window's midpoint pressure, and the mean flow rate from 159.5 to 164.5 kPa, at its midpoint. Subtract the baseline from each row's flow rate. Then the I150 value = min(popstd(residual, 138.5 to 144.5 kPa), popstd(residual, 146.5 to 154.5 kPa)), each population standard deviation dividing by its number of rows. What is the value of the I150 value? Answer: 0.06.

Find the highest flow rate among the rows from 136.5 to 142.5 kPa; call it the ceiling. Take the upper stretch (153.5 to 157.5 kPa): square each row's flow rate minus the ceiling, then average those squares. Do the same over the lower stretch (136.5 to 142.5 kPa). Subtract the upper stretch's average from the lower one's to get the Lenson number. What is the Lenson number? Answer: -1.0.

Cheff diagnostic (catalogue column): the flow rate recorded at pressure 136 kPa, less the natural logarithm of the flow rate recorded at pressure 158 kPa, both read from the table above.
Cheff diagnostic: 0.8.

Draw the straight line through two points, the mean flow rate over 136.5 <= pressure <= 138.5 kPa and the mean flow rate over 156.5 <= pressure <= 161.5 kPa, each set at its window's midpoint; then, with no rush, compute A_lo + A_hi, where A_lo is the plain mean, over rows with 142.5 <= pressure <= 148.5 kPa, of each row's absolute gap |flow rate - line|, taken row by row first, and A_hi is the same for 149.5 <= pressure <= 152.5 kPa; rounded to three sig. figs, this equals 1.22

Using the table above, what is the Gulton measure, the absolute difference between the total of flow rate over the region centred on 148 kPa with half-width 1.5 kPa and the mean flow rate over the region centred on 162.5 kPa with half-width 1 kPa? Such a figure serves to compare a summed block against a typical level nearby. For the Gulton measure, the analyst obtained 2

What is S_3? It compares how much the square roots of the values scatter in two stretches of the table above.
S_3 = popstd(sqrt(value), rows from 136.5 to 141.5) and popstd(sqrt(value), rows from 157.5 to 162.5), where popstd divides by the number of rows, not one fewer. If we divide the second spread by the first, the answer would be 1.0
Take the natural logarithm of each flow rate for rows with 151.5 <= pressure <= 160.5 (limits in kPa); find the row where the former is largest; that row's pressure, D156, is 159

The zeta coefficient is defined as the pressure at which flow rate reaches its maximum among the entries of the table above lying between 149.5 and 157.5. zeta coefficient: 157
